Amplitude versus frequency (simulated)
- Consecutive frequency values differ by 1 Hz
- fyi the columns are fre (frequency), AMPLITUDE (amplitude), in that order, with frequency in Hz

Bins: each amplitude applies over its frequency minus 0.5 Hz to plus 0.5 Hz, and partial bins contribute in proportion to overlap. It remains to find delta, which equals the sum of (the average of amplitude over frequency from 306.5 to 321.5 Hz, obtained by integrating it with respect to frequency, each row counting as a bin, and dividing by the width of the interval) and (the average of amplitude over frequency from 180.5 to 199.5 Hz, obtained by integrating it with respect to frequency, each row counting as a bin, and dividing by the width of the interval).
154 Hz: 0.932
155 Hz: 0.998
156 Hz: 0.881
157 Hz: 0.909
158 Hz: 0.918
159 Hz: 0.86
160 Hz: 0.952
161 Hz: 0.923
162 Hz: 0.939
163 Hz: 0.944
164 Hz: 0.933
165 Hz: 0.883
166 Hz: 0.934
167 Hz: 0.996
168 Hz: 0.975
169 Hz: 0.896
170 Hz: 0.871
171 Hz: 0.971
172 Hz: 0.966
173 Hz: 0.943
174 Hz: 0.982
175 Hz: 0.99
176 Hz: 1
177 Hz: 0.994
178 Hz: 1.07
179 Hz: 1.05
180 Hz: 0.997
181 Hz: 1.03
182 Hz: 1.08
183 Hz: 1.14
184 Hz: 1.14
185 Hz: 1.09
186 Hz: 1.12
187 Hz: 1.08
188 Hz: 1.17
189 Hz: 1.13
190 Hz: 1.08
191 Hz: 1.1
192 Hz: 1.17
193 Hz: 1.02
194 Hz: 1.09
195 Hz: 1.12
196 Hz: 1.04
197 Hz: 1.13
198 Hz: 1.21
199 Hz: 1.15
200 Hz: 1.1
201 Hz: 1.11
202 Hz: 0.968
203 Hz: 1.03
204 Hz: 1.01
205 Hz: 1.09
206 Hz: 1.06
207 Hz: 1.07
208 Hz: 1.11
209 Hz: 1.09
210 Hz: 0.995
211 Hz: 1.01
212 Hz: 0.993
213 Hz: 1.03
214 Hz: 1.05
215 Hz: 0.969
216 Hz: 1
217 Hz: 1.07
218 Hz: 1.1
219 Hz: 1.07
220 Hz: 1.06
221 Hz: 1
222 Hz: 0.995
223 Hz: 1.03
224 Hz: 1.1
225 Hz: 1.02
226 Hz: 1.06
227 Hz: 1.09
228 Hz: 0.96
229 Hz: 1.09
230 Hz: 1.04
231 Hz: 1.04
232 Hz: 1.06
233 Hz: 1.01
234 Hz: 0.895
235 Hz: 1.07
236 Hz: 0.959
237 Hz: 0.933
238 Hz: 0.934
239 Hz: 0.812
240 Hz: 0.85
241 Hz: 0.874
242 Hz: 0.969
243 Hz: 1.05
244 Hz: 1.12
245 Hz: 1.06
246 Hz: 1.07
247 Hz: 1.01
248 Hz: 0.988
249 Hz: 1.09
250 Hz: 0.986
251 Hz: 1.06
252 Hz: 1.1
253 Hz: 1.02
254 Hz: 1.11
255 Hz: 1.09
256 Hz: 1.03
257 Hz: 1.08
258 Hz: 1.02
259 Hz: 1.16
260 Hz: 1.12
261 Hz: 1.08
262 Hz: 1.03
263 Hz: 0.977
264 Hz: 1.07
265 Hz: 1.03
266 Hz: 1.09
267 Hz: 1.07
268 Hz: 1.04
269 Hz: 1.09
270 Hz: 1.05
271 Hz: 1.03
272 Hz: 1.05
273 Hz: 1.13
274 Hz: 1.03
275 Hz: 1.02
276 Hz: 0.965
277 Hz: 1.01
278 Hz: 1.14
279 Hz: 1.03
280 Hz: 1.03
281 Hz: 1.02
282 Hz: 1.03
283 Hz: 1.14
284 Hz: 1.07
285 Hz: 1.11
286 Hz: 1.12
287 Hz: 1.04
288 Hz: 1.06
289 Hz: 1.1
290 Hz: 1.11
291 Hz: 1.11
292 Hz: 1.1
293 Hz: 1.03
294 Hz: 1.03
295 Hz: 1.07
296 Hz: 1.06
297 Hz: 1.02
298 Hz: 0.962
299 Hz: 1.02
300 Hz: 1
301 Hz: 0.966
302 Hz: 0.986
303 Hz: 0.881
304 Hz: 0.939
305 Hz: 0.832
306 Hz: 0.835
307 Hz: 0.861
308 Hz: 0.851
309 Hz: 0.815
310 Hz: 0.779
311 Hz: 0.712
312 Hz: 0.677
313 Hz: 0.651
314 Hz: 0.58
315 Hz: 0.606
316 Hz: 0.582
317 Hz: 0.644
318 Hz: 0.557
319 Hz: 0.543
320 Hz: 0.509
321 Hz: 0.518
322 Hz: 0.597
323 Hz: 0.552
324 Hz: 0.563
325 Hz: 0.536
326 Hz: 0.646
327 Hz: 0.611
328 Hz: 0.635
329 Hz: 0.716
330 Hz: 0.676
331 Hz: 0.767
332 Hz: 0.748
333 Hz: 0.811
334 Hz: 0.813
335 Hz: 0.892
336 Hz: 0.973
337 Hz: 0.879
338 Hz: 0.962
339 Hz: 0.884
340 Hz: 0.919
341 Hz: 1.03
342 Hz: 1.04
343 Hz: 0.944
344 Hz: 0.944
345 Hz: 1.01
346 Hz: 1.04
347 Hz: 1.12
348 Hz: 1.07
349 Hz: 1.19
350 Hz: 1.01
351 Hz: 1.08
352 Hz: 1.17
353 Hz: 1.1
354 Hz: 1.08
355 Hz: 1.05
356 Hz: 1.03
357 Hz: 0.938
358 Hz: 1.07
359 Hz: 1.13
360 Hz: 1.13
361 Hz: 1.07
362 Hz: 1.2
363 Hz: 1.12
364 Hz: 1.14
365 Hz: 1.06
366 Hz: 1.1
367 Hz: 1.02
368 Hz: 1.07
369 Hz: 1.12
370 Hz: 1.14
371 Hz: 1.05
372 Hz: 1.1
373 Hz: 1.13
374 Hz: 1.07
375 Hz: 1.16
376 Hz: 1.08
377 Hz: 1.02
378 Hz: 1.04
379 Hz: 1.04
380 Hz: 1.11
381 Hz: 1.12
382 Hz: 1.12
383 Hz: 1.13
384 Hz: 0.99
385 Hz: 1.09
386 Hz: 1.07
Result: 1.77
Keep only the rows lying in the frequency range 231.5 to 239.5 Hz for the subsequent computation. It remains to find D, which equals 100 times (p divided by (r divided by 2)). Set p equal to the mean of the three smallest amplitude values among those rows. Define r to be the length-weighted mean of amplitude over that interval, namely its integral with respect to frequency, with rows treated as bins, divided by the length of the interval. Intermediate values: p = 0.880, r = 0.96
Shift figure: 184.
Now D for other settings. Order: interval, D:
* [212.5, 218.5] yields 193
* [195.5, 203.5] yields 185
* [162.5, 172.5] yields 189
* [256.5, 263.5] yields 189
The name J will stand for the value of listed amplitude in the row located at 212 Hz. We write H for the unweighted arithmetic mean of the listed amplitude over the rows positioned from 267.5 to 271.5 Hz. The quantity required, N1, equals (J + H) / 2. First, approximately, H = 1.05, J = 0.993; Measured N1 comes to 1.02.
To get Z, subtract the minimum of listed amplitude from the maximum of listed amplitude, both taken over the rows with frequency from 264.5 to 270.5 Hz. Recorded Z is 0.060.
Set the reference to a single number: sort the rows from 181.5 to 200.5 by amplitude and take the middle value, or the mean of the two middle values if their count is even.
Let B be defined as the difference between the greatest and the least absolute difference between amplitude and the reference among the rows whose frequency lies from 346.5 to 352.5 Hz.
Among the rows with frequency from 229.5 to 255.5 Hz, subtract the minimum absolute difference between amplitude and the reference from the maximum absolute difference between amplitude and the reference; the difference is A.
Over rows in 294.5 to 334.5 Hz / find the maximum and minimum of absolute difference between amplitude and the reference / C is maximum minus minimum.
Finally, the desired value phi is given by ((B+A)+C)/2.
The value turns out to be 0.49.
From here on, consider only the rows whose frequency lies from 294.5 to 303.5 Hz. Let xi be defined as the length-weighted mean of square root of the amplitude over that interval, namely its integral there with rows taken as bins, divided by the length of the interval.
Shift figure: 1.00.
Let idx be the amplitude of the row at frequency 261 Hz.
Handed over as 1.08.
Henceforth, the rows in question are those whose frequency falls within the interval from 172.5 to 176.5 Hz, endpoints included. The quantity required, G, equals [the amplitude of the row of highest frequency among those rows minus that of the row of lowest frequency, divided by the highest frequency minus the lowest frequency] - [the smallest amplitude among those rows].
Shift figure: -0.92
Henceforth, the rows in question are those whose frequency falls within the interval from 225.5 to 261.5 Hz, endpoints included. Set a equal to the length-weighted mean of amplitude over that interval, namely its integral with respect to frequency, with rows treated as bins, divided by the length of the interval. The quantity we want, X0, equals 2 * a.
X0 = 2.0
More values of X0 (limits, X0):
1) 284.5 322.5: 1.7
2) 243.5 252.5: 2.1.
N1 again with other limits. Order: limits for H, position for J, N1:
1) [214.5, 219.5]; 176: 1.02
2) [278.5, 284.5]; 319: 0.80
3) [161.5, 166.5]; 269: 1.01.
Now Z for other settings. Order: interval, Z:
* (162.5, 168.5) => 0.113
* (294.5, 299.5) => 0.108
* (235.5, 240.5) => 0.147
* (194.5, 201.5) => 0.170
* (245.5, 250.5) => 0.104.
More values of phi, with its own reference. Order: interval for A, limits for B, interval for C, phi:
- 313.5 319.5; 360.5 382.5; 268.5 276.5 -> 0.17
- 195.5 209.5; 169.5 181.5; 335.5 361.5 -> 0.29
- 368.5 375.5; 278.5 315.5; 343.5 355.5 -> 0.39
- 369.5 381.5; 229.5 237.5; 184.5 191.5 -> 0.16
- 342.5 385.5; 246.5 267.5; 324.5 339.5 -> 0.38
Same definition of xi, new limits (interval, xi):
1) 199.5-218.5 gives 1.02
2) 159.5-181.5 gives 0.98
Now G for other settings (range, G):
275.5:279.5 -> -0.94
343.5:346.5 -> -0.90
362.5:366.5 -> -1.07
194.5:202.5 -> -0.99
